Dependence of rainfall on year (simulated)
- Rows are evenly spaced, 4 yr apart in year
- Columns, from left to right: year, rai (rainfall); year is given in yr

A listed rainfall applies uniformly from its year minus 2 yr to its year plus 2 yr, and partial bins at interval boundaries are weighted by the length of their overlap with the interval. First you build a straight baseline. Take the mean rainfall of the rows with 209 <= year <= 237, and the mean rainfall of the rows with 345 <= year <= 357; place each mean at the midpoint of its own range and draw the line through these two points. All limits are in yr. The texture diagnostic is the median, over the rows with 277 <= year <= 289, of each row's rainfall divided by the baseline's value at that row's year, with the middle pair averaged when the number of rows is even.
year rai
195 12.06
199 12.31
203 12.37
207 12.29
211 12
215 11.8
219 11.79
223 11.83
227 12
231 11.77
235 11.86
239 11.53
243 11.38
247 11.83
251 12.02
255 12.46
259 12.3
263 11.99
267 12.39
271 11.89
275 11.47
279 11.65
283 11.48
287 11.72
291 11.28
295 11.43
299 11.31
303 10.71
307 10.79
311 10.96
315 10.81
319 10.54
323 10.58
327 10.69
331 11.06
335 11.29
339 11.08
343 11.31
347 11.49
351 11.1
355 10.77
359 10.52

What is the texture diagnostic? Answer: 1.01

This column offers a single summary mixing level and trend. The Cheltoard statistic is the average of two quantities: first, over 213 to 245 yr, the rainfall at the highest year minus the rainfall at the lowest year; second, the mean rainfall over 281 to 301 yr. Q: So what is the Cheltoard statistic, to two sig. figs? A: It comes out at 5.5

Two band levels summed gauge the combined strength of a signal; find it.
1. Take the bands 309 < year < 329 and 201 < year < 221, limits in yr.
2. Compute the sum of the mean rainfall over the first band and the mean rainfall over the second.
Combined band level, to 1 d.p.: 22.8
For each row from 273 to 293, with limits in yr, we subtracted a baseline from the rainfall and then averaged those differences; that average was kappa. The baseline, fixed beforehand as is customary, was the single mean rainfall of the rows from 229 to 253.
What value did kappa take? -0.21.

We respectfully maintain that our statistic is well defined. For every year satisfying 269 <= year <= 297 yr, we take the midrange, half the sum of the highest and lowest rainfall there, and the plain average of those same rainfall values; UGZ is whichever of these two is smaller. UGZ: 11.56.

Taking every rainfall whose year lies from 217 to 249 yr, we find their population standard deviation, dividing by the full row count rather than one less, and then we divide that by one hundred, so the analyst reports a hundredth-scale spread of 0.0019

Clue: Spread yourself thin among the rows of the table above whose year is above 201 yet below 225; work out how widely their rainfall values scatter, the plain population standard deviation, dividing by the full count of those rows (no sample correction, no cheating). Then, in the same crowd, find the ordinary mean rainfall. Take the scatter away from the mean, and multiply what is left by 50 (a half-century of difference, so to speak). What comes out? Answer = 589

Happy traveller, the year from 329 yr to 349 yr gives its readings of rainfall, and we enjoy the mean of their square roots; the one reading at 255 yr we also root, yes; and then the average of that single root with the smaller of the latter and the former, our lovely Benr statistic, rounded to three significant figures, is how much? 3.44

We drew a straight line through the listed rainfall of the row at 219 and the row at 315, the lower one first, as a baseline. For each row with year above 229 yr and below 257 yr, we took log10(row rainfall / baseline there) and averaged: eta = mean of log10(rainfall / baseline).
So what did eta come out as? 0.011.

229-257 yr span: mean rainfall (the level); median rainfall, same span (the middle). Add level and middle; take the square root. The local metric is 4.86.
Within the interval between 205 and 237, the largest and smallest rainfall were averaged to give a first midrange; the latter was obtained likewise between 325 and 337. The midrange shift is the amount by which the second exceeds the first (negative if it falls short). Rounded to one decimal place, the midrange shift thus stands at -1.0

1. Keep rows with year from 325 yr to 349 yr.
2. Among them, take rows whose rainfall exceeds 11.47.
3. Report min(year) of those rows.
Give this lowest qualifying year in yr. 347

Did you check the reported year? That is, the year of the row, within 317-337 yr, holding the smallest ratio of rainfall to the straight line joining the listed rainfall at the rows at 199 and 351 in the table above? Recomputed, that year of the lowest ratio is 319 yr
